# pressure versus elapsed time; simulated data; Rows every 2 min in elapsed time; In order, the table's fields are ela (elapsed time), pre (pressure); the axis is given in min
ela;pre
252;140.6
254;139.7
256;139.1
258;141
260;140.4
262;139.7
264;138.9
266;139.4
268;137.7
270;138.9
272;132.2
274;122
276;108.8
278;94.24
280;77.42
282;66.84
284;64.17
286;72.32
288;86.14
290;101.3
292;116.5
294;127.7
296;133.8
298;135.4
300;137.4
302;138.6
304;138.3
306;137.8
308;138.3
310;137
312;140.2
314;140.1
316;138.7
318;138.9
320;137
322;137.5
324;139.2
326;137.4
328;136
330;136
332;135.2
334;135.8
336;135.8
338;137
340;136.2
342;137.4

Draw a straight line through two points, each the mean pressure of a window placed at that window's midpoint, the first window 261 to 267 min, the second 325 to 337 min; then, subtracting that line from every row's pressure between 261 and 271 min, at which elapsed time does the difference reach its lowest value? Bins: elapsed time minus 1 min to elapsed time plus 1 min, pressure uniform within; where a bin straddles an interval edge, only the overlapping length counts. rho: 268 min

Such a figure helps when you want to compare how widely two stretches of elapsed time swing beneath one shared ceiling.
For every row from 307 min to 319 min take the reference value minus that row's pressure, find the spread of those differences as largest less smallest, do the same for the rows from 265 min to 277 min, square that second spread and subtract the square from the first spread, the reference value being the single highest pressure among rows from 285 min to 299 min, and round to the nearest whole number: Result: -933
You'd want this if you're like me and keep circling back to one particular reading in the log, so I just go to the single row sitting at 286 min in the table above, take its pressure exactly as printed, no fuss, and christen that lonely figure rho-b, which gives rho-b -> 72.32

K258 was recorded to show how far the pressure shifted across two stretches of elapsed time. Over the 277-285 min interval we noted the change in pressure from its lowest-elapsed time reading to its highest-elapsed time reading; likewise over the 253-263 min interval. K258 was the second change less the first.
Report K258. 30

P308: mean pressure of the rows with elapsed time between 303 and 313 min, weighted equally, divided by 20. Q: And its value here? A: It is 6.92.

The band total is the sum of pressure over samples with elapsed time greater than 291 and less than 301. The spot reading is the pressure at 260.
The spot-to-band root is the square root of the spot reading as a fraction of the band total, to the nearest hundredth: 0.46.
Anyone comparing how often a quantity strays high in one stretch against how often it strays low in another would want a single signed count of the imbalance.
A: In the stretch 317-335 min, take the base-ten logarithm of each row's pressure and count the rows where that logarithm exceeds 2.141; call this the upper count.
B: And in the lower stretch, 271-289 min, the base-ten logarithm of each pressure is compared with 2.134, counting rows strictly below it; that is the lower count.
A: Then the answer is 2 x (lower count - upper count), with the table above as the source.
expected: 14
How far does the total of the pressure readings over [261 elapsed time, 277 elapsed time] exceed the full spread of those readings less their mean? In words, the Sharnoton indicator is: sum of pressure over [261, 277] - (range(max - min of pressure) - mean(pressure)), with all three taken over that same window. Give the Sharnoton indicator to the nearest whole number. 1159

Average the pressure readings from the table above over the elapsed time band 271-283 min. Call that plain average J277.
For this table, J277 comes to 100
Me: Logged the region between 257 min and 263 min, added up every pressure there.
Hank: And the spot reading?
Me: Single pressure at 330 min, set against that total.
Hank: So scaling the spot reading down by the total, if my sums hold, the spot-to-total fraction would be 0.323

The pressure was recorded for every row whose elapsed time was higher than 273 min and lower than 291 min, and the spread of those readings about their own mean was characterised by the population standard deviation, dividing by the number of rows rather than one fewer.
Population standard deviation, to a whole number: 19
